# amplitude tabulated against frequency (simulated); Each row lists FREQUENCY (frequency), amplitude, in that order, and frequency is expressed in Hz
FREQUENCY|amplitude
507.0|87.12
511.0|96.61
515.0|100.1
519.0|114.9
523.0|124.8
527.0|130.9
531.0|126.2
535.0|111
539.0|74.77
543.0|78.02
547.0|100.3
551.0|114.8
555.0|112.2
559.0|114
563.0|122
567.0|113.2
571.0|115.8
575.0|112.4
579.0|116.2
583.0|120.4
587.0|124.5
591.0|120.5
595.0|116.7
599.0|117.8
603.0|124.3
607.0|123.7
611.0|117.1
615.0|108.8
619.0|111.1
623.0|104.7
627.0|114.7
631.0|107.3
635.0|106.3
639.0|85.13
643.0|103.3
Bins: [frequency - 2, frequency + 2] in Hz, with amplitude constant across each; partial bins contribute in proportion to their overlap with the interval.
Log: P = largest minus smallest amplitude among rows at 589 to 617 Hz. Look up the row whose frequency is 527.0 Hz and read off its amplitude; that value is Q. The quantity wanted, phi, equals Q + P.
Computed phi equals 146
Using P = 15.5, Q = 130.9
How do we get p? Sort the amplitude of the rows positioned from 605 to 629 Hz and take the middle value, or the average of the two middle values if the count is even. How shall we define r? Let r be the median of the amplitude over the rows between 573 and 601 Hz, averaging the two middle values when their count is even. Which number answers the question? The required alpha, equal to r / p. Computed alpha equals 1.04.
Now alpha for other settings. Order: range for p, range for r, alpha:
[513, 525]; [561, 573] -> 1.01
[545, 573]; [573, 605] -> 1.04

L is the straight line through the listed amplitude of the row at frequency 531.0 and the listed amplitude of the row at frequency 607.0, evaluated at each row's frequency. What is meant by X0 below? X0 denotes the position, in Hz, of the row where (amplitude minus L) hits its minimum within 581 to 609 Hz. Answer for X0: 595.0 Hz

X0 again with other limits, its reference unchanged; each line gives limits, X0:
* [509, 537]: 511.0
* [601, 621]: 615.0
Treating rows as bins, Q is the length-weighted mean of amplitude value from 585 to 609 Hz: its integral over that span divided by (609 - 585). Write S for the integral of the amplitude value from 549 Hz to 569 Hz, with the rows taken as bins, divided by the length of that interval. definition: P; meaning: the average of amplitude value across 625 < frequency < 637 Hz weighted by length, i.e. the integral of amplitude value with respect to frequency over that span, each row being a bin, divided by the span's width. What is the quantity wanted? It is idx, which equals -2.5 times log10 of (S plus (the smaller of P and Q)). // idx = -5.88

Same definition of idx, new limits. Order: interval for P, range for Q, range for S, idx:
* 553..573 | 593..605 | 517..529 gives -5.95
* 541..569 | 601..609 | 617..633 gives -5.84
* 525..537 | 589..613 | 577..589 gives -5.95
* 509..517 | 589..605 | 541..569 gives -5.79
